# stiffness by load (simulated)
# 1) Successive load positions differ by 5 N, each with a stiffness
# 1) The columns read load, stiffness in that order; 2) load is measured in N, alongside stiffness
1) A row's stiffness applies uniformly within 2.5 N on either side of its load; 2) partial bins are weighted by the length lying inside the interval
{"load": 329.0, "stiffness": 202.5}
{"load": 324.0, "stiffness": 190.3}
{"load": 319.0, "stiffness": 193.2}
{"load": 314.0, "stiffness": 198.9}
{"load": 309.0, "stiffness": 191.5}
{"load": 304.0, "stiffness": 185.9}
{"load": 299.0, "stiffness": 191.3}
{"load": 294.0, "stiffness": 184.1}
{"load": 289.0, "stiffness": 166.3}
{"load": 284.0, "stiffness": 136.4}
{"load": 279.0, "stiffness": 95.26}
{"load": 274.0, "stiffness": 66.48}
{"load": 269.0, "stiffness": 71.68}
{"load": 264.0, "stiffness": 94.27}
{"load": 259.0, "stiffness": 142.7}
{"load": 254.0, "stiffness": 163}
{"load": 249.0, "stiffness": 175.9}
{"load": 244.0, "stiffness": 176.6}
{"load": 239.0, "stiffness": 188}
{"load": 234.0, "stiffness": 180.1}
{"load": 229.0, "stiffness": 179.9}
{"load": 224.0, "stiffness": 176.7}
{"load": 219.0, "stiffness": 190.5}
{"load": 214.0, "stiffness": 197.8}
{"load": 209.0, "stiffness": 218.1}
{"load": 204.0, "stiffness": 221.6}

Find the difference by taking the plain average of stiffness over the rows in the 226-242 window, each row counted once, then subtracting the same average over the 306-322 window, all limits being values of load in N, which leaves -12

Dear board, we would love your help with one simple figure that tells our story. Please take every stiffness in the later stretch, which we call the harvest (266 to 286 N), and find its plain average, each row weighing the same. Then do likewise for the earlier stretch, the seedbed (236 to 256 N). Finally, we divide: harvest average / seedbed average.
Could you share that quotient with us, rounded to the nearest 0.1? 0.5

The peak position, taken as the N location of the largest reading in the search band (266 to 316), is 314.0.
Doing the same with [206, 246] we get 209.0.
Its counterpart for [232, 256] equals 239.0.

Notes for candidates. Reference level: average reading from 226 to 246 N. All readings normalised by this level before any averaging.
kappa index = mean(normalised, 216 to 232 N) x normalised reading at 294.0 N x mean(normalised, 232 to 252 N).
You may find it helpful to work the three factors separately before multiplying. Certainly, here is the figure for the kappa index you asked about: 1.0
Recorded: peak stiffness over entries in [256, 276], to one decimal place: 142.7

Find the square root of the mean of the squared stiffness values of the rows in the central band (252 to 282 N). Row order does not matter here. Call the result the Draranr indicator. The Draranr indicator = 111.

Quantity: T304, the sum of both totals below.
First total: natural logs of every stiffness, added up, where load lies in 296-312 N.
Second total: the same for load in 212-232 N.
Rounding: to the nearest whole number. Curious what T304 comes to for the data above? 37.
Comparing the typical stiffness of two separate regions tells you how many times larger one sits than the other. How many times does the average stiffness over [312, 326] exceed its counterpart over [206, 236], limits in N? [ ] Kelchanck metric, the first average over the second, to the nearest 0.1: 1.0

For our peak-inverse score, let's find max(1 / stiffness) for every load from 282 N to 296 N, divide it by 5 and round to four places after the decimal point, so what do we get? 0.0015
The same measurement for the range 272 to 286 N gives 0.0030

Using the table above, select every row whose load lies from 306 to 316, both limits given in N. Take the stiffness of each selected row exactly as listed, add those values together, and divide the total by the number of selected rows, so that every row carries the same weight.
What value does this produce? 195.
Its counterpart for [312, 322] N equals 196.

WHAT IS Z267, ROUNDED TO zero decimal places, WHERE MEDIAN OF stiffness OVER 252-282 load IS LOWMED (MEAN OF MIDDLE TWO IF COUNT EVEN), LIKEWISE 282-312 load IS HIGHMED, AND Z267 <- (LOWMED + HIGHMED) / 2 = 140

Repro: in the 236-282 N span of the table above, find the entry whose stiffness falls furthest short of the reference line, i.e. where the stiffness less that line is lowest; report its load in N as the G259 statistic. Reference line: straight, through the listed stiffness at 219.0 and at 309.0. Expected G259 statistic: 274.0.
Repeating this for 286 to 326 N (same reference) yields 289.0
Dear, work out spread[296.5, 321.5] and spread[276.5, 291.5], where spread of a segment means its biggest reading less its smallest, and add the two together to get 84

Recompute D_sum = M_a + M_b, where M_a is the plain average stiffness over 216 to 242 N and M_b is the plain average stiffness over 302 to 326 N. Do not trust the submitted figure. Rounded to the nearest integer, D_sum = 375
